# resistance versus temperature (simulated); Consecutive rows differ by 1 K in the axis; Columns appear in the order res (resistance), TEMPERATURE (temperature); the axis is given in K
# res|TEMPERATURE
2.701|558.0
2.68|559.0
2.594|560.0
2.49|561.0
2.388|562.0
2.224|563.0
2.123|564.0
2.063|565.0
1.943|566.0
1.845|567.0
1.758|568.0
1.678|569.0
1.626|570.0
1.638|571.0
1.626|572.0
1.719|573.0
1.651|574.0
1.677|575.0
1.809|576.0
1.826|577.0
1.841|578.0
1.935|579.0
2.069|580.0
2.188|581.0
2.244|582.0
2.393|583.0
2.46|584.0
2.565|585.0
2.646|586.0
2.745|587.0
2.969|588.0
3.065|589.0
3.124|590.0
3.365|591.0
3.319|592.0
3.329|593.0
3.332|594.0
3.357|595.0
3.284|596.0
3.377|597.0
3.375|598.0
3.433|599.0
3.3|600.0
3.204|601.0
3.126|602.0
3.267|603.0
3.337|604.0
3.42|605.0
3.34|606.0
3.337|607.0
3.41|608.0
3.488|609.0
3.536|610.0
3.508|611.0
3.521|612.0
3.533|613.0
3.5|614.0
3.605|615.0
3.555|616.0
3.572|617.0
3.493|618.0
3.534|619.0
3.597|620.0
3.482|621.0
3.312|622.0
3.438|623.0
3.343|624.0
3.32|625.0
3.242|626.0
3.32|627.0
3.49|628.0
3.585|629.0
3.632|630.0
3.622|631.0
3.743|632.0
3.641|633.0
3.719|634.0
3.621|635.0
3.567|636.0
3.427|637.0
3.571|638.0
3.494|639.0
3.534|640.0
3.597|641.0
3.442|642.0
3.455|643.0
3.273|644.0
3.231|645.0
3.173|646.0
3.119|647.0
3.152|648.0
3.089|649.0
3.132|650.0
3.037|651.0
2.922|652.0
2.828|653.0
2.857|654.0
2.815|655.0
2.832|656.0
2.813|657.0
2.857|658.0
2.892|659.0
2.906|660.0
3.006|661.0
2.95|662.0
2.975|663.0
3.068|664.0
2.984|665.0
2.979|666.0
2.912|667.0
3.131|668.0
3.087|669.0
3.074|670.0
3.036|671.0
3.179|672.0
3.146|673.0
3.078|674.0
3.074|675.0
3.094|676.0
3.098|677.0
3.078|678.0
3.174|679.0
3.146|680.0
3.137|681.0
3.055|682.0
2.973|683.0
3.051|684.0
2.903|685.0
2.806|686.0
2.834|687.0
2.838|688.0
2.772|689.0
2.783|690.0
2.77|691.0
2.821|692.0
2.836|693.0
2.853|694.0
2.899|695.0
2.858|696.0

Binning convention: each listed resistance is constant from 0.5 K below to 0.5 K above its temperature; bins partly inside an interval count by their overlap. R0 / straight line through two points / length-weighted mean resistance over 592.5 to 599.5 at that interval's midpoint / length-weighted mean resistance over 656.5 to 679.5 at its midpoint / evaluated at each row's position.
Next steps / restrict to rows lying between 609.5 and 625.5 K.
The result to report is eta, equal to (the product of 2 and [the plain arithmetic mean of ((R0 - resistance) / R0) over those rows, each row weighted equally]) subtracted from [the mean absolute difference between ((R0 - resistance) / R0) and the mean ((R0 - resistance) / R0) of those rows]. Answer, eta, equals 0.16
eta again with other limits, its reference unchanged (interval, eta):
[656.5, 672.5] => 0.00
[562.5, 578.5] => -0.91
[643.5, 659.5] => -0.02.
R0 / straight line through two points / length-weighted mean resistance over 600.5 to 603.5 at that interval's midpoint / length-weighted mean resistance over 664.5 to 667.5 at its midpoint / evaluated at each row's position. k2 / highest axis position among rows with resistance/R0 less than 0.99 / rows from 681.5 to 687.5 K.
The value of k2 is 687.0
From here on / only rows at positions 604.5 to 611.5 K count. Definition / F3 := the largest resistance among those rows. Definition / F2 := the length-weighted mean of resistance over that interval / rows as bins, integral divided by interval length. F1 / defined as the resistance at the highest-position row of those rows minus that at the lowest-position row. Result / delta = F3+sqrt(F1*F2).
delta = 4.09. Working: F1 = 0.09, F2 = 3.43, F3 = 3.536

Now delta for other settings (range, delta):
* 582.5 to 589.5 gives 4.41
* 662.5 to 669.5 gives 3.71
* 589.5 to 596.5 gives 4.09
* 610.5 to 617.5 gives 4.08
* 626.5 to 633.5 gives 4.81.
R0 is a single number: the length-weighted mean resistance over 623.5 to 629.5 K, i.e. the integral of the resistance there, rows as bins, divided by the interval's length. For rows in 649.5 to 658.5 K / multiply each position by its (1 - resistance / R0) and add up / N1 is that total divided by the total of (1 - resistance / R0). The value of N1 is 654.5 K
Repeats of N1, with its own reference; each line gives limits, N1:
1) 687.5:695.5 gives 691.4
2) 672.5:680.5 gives 676.4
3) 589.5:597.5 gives 592.2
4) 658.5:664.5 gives 661.3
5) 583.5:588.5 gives 585.7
